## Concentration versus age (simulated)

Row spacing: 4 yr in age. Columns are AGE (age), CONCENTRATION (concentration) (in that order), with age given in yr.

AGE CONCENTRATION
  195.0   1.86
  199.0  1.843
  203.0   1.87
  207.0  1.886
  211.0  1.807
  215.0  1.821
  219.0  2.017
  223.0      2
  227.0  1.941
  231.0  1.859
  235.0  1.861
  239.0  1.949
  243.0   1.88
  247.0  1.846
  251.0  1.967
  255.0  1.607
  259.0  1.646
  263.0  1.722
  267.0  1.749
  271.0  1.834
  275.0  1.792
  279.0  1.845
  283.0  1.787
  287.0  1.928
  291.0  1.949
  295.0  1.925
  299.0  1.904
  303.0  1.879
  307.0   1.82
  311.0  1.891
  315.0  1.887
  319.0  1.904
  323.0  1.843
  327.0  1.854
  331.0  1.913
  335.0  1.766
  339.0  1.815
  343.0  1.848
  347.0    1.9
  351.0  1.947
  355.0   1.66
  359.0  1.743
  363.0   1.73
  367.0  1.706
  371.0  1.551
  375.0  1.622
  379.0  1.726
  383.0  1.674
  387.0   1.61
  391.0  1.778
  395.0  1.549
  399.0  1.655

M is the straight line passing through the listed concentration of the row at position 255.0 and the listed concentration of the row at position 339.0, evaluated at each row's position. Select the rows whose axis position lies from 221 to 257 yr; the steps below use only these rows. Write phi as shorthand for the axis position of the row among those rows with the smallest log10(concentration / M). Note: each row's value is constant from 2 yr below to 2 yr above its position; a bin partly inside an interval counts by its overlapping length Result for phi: 255.0 yr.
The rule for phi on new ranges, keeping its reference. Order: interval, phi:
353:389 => 371.0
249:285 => 255.0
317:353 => 335.0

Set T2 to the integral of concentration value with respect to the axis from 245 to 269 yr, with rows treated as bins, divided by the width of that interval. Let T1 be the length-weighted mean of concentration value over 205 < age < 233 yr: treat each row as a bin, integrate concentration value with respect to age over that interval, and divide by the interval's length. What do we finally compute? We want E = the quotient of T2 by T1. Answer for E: 0.92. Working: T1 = 1.90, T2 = 1.76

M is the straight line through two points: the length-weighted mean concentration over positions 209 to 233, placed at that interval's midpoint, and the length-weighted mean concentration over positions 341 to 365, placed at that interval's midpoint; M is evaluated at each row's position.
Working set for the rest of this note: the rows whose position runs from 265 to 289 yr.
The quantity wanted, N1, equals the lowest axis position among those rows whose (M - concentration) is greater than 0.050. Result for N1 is 267.0 yr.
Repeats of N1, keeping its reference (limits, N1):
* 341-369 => 355.0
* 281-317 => 283.0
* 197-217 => 199.0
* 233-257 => 255.0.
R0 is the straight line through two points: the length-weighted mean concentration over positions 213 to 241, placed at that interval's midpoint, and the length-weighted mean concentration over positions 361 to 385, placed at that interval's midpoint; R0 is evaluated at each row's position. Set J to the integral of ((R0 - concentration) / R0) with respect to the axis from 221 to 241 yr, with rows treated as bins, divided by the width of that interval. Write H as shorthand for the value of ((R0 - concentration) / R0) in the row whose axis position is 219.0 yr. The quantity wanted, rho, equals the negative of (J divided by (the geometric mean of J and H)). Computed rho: 0.3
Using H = -0.042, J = -0.004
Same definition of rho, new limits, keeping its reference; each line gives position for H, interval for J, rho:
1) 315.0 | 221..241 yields 0.2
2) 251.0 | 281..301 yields 1.0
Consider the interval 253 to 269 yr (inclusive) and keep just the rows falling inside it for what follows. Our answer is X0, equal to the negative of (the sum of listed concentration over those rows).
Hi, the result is -6.7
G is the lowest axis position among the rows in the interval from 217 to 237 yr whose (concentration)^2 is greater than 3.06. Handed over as 219.0 yr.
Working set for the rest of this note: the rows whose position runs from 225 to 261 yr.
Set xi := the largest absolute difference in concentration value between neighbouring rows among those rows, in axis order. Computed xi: 0.36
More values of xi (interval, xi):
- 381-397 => 0.23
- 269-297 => 0.14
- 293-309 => 0.06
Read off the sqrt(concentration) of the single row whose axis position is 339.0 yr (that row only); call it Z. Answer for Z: 1.35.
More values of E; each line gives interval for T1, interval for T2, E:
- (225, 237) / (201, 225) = 1.01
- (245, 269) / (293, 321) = 1.07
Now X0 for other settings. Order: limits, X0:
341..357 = -7.4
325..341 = -7.3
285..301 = -7.7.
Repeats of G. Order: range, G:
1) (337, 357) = 339.0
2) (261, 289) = 271.0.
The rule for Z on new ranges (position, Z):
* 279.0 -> 1.36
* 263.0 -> 1.31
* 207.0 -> 1.37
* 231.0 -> 1.36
